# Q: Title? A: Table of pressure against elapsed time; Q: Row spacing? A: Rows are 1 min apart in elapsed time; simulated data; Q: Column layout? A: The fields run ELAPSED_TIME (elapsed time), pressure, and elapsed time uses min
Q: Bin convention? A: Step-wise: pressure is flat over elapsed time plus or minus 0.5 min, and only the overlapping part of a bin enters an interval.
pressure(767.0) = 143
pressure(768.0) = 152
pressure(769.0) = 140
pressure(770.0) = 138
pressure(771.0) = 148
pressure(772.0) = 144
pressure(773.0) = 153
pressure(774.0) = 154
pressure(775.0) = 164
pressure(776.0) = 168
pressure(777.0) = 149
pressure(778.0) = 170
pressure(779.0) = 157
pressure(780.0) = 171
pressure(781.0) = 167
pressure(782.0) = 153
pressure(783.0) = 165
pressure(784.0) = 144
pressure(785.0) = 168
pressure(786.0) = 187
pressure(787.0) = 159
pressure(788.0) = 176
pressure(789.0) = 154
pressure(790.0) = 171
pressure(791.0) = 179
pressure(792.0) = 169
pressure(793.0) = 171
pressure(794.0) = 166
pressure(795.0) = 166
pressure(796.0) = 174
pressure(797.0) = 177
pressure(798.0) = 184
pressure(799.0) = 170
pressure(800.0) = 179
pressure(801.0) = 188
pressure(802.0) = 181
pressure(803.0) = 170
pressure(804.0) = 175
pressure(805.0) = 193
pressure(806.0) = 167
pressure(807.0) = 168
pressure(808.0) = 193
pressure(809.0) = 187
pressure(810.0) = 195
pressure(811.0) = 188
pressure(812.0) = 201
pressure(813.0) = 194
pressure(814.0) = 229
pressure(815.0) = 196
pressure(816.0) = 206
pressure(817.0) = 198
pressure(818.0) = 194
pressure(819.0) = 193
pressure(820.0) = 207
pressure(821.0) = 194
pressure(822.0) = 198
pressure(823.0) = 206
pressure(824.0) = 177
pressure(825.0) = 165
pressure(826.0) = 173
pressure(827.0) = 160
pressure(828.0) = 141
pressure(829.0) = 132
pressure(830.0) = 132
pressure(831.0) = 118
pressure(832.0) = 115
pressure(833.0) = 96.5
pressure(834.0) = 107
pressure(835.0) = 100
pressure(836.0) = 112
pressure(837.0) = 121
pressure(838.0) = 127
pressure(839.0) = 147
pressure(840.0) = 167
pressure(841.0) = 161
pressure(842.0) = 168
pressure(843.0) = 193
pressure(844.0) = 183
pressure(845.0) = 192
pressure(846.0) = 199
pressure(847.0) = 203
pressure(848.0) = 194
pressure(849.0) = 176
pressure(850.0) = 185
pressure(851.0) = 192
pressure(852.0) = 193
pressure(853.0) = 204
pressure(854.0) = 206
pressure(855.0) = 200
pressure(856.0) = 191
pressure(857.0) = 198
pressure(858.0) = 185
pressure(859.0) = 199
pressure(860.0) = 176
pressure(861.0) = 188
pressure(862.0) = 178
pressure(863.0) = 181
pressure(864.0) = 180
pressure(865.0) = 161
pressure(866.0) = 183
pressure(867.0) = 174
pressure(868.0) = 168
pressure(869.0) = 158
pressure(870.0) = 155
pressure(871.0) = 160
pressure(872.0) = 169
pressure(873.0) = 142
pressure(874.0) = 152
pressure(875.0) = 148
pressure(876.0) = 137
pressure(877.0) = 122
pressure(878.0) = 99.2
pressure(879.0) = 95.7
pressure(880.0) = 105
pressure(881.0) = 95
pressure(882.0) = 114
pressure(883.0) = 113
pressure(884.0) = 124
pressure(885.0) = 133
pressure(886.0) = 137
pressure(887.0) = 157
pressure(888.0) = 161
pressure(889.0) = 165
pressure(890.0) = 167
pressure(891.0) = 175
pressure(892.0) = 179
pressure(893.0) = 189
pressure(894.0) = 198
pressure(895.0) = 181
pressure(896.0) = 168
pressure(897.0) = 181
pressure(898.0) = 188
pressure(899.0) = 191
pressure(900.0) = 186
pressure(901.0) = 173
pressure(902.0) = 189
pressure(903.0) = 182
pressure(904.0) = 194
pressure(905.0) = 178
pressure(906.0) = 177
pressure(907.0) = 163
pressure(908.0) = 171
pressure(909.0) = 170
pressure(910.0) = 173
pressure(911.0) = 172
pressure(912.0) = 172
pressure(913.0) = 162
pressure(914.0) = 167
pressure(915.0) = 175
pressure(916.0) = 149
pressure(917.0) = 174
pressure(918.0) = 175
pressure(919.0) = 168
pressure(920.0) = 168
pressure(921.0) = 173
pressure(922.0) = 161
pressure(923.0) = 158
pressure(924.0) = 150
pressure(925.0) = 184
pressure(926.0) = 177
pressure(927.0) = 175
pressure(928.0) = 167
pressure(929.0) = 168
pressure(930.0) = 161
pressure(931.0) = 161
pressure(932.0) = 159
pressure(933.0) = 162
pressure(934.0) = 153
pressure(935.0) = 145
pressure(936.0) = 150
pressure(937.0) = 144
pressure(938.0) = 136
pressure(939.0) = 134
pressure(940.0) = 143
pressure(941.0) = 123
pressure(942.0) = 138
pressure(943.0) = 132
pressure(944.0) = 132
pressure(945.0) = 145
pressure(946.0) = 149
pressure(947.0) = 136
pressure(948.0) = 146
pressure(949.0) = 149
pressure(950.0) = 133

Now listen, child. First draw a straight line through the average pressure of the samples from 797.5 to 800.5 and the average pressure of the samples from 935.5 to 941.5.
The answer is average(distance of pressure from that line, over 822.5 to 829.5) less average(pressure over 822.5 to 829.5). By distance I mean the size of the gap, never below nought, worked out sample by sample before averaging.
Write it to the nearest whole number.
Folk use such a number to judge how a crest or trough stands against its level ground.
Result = -147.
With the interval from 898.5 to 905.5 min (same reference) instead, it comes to -149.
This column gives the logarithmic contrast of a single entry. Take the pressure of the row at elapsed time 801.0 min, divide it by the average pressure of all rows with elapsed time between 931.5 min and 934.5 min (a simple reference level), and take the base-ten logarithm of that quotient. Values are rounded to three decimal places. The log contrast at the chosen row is 0.076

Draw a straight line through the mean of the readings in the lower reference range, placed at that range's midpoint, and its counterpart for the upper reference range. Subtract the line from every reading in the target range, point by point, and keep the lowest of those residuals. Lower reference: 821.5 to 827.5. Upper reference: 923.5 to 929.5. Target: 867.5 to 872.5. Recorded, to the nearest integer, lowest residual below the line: -21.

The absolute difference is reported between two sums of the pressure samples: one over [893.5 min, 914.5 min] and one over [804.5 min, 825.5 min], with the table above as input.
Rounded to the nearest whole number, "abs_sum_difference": 313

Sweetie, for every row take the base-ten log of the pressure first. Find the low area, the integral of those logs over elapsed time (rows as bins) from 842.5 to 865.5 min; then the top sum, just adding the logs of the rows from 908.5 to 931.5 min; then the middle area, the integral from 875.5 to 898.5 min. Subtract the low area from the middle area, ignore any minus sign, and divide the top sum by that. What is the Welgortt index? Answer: 18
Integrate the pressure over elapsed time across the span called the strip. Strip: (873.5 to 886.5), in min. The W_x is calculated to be 1575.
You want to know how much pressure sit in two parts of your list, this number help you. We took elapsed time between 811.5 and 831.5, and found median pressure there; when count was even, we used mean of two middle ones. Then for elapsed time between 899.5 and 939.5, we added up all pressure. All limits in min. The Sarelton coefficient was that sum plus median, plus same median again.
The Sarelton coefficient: 7044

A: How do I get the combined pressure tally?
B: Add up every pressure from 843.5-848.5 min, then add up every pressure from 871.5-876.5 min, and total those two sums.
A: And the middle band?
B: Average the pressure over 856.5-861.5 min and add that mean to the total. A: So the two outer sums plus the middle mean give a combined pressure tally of 1908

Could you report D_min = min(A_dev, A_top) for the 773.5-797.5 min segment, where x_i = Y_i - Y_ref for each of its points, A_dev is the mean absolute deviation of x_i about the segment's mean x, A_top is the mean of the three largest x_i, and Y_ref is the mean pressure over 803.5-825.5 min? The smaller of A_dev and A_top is -11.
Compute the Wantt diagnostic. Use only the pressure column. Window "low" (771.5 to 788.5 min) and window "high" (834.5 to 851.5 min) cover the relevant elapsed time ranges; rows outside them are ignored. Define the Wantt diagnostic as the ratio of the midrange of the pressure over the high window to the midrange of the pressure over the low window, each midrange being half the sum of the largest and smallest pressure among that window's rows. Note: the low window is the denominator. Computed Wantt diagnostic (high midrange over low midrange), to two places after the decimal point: 0.92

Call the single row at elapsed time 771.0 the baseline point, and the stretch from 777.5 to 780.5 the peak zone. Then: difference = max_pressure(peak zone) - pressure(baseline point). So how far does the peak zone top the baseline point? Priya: 23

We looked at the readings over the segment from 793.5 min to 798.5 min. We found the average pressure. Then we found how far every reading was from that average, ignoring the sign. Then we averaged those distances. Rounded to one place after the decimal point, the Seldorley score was 5.9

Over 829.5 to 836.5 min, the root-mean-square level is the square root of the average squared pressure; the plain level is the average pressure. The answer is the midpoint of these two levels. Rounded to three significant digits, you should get 112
